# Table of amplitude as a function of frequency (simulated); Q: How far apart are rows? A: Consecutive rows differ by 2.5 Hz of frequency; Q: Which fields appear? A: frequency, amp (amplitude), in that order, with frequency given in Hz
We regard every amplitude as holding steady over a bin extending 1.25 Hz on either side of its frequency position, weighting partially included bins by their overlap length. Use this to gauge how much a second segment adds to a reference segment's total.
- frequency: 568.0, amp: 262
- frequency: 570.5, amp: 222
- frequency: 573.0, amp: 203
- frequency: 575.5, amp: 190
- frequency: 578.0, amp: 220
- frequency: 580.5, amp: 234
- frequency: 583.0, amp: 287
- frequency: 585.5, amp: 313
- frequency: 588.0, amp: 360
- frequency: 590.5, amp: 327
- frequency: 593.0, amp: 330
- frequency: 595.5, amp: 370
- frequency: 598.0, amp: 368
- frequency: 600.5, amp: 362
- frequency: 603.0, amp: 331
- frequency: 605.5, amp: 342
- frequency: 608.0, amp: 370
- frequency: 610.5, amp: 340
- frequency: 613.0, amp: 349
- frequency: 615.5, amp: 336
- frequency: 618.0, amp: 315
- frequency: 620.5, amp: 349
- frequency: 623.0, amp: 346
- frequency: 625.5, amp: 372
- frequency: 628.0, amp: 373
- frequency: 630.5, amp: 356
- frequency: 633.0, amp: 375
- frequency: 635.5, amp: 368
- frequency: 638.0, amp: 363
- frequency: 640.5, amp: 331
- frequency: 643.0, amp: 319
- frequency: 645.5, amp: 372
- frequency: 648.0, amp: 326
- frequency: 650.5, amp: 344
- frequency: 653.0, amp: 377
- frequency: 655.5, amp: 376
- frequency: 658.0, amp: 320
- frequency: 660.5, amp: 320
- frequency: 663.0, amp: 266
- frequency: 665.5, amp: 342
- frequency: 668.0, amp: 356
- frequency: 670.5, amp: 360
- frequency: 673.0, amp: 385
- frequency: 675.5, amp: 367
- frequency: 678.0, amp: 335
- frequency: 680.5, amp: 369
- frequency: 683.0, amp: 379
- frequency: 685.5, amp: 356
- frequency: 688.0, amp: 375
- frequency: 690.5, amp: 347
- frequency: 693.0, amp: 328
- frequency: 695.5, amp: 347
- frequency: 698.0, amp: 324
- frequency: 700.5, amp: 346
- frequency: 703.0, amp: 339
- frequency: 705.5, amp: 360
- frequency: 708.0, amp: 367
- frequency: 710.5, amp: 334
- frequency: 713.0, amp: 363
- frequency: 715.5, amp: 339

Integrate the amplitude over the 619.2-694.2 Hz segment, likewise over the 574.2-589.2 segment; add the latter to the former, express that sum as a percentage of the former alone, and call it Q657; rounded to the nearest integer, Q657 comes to 115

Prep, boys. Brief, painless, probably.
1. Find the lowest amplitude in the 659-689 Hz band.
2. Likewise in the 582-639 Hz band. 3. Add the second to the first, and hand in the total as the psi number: 553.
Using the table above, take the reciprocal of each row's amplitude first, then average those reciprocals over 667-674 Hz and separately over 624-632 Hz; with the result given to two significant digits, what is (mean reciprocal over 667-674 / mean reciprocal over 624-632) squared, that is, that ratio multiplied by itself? 1.0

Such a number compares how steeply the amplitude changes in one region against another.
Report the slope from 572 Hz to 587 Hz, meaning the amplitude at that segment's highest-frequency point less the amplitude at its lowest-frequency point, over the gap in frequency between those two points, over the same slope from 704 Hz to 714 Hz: 22.0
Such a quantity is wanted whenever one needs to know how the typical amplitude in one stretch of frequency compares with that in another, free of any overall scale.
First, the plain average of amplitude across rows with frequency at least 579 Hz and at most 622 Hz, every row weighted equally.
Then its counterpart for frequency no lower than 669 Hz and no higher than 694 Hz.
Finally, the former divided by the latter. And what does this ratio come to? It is 0.93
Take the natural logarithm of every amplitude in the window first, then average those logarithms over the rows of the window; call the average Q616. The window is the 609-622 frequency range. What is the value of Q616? 5.82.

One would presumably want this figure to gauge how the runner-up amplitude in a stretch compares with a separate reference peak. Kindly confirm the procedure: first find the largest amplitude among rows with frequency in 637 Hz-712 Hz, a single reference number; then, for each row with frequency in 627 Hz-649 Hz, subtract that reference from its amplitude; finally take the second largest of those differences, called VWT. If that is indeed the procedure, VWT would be -12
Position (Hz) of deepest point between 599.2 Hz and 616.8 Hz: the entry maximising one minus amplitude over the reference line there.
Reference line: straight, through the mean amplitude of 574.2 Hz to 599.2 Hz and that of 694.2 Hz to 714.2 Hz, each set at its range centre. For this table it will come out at 615.5 Hz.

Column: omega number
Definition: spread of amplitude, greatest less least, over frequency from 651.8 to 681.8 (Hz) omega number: 119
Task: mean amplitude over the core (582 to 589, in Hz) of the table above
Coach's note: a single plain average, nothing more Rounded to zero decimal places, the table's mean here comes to 320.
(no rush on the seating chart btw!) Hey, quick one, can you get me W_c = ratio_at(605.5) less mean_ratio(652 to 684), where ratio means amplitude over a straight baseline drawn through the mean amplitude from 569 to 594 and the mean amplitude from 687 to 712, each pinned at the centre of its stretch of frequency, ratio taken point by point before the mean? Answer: 0.13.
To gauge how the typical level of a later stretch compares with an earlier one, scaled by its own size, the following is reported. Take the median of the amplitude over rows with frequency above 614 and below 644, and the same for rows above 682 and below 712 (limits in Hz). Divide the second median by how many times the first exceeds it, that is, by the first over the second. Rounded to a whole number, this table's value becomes 342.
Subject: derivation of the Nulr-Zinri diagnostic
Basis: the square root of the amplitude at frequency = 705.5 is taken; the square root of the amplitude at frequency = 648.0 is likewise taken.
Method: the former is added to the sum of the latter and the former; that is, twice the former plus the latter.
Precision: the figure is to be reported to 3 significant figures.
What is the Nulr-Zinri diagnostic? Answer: 56.0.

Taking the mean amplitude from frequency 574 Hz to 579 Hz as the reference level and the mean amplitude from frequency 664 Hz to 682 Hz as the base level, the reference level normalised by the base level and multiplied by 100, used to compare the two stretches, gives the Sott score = 57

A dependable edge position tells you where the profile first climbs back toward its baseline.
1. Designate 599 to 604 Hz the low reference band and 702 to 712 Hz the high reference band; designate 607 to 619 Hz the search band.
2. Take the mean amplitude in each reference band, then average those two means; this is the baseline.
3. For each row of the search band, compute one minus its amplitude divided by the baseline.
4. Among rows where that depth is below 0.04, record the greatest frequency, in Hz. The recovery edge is 615.5 Hz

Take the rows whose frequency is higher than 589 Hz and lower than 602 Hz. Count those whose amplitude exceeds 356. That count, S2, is 3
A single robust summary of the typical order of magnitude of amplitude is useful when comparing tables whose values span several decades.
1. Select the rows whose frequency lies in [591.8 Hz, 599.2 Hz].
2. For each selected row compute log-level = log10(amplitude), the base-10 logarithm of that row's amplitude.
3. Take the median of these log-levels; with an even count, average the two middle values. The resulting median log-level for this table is 2.57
